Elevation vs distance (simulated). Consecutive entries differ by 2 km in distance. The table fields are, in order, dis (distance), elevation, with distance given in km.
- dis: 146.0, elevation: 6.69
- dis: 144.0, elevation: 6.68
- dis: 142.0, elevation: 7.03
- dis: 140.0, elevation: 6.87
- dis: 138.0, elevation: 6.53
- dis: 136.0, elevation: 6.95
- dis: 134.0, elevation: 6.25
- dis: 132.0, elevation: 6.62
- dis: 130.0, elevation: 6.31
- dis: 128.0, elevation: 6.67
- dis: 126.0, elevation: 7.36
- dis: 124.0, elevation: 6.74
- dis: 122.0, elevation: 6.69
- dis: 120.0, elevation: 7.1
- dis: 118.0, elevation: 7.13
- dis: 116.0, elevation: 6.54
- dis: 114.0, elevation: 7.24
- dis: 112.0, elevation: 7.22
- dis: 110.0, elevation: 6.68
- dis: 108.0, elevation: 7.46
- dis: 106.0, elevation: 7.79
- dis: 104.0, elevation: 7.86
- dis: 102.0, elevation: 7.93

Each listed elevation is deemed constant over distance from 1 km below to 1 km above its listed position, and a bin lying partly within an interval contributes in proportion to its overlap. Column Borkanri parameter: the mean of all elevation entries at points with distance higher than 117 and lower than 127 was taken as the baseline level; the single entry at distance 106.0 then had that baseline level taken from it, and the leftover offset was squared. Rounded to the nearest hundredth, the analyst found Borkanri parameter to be 0.62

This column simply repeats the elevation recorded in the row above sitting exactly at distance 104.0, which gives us 7.86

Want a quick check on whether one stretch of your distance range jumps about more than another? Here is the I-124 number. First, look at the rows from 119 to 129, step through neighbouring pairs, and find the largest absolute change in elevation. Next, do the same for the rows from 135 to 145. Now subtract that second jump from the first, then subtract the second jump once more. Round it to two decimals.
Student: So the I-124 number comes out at -0.15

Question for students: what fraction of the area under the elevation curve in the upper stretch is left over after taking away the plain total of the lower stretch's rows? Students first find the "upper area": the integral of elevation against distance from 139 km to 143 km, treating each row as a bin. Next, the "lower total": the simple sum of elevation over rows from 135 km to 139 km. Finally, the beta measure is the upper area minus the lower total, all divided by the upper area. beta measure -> 0.515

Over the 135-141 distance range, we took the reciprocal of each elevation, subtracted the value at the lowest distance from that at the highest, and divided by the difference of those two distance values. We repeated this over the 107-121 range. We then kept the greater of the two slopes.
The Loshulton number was 0.0006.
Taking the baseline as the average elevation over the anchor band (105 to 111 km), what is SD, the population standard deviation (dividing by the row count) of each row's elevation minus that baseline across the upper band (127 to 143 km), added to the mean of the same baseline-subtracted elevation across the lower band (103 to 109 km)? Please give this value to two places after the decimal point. 0.66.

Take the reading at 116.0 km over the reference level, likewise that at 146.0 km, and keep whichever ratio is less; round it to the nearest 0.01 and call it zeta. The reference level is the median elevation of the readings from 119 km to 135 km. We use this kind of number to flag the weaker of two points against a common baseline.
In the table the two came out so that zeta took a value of 0.98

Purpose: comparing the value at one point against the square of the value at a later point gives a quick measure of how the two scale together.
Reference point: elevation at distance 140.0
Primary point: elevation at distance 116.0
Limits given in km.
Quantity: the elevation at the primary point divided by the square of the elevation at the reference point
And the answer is 0.139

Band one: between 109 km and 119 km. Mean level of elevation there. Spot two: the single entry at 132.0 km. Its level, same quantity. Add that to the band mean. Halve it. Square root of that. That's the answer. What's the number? 2.61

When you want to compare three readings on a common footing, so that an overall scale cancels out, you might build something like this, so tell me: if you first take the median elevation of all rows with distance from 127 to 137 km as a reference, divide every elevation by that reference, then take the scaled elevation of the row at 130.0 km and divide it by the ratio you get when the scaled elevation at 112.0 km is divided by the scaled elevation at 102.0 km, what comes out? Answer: 1.05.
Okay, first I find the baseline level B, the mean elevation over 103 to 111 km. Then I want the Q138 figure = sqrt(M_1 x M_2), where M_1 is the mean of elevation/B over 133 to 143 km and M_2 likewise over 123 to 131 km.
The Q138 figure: 0.91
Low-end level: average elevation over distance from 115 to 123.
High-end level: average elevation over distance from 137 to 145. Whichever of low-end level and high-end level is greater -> 6.865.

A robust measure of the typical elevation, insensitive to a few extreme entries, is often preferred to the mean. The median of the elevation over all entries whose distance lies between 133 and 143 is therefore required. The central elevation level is 6.87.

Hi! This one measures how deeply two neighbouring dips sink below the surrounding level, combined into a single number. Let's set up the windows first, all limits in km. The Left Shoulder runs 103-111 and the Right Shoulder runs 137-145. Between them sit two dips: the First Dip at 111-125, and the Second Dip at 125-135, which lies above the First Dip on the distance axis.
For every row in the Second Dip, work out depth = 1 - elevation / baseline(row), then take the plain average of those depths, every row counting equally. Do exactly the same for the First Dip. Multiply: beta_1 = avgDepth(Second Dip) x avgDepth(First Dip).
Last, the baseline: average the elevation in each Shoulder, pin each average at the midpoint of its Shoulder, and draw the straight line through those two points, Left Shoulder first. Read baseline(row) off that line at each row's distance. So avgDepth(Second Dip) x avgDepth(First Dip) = 0.0020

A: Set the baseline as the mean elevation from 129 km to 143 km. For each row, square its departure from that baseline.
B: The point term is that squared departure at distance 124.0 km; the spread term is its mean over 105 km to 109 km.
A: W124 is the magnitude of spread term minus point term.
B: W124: 1.0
